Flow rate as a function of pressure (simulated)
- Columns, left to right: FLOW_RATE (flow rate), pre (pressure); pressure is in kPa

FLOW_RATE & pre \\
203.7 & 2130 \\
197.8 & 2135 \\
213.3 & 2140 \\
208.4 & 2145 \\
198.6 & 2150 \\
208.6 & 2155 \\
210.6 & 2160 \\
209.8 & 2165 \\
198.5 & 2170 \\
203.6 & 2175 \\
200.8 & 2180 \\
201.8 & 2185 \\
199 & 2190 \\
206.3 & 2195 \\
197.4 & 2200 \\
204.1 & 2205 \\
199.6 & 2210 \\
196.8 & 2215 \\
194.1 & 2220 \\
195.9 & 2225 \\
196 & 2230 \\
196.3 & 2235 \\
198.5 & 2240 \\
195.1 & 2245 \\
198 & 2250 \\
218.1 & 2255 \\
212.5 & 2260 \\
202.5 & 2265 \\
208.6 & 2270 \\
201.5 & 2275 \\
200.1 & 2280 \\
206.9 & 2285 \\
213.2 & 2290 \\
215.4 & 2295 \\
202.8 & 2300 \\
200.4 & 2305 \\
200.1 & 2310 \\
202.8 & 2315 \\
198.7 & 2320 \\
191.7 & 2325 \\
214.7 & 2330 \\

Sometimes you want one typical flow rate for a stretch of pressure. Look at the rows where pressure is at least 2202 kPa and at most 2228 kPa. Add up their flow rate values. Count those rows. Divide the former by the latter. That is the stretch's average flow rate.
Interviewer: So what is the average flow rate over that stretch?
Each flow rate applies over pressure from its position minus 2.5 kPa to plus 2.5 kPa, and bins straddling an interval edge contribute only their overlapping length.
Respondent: 198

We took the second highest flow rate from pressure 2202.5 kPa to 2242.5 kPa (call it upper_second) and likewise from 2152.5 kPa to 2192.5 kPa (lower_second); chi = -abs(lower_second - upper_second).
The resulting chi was -10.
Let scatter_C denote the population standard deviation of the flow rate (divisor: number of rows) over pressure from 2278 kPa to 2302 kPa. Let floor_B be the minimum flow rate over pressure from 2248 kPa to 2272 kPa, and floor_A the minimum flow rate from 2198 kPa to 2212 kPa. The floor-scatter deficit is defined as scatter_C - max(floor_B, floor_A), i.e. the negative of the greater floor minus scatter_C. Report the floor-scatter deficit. -192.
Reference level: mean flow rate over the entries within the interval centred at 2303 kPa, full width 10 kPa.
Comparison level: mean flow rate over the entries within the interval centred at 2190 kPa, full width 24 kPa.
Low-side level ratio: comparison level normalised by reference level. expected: 1.00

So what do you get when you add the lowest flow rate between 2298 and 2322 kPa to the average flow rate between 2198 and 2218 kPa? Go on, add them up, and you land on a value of 398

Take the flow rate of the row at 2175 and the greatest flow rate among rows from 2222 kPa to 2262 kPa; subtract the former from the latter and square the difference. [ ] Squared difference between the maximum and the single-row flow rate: 210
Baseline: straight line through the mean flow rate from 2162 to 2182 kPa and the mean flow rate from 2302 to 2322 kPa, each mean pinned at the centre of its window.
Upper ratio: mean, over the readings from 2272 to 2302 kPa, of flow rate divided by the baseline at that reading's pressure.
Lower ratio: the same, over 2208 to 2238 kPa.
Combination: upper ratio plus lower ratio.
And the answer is 2.00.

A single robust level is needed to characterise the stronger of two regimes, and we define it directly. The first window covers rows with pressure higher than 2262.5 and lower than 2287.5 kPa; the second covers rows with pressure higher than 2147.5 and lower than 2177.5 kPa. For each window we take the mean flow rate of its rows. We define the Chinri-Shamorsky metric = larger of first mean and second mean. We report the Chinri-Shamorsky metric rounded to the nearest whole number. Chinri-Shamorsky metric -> 205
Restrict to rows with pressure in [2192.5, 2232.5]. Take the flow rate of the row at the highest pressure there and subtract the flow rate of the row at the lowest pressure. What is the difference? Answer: -10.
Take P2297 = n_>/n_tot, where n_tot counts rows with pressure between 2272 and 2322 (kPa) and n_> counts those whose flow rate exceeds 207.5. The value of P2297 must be 0.2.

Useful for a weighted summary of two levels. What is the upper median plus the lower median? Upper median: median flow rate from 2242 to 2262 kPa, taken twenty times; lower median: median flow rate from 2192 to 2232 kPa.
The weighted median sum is 4302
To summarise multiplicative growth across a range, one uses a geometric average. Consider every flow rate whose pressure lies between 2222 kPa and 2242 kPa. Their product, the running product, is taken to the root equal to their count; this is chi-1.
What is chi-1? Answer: 197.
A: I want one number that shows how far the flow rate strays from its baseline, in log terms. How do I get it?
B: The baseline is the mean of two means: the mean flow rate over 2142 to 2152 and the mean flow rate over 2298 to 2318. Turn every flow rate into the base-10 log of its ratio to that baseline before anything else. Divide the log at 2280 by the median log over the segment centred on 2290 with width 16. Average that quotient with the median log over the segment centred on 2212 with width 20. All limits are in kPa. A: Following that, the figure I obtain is -0.1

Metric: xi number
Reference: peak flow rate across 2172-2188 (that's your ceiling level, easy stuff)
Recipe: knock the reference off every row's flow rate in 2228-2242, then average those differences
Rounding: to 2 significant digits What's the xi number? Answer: -6.7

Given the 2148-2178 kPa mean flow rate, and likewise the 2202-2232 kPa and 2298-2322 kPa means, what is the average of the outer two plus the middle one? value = 401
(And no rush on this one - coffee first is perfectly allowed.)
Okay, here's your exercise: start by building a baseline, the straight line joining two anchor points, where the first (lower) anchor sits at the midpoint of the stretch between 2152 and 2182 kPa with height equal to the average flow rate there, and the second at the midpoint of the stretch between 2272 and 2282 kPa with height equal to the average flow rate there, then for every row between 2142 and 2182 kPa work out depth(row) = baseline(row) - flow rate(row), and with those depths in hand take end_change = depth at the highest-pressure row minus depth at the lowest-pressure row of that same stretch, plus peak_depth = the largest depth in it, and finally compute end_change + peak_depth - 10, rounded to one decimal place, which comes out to 3.6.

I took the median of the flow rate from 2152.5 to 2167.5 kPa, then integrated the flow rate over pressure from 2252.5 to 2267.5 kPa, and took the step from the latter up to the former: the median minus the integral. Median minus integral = -2956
